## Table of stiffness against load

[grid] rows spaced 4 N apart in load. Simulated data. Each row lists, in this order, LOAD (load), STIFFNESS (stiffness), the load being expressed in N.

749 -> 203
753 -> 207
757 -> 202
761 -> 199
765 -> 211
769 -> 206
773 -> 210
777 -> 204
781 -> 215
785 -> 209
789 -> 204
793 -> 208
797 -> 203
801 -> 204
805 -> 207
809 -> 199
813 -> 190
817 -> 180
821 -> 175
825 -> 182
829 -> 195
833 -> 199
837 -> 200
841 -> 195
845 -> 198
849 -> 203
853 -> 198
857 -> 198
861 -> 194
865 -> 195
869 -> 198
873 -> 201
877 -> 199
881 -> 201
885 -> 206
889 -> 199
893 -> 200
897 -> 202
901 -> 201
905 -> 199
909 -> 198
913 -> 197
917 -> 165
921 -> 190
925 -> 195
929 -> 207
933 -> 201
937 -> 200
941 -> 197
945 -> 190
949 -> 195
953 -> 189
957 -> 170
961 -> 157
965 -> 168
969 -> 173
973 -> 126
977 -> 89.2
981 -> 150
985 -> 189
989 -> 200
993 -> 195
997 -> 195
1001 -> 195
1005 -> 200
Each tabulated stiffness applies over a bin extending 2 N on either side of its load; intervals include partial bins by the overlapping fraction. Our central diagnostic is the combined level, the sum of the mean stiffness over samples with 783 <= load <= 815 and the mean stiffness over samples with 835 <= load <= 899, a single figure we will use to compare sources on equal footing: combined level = 402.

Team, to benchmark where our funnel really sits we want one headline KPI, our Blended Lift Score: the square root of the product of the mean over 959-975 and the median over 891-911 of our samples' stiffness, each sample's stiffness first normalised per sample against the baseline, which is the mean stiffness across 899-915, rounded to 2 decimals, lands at 0.89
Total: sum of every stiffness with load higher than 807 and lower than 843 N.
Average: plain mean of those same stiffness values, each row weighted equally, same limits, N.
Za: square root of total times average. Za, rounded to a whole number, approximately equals 572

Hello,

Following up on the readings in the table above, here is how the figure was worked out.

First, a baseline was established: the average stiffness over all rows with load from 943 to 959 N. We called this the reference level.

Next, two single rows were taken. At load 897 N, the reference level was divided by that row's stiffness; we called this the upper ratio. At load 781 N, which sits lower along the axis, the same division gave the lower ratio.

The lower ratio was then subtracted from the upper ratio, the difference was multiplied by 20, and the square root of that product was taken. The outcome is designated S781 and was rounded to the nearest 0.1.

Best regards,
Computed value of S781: 1.1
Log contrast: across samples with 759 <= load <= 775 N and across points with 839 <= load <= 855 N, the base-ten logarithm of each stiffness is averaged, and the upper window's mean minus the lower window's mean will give -0.017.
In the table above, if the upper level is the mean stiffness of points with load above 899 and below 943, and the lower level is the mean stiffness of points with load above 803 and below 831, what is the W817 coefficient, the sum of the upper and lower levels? 385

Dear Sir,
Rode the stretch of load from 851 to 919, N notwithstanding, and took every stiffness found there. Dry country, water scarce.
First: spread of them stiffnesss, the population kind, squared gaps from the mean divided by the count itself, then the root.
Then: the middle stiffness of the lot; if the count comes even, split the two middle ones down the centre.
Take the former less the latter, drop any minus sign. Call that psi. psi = 191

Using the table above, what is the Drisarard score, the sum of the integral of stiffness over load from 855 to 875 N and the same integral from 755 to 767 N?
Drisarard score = 6392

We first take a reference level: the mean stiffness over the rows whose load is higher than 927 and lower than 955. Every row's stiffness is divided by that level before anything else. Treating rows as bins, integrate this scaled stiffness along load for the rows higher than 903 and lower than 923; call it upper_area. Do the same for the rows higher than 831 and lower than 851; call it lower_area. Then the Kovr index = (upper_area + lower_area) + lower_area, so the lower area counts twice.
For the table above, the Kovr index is 59.7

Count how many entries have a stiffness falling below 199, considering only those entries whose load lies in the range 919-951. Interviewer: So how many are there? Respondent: 5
